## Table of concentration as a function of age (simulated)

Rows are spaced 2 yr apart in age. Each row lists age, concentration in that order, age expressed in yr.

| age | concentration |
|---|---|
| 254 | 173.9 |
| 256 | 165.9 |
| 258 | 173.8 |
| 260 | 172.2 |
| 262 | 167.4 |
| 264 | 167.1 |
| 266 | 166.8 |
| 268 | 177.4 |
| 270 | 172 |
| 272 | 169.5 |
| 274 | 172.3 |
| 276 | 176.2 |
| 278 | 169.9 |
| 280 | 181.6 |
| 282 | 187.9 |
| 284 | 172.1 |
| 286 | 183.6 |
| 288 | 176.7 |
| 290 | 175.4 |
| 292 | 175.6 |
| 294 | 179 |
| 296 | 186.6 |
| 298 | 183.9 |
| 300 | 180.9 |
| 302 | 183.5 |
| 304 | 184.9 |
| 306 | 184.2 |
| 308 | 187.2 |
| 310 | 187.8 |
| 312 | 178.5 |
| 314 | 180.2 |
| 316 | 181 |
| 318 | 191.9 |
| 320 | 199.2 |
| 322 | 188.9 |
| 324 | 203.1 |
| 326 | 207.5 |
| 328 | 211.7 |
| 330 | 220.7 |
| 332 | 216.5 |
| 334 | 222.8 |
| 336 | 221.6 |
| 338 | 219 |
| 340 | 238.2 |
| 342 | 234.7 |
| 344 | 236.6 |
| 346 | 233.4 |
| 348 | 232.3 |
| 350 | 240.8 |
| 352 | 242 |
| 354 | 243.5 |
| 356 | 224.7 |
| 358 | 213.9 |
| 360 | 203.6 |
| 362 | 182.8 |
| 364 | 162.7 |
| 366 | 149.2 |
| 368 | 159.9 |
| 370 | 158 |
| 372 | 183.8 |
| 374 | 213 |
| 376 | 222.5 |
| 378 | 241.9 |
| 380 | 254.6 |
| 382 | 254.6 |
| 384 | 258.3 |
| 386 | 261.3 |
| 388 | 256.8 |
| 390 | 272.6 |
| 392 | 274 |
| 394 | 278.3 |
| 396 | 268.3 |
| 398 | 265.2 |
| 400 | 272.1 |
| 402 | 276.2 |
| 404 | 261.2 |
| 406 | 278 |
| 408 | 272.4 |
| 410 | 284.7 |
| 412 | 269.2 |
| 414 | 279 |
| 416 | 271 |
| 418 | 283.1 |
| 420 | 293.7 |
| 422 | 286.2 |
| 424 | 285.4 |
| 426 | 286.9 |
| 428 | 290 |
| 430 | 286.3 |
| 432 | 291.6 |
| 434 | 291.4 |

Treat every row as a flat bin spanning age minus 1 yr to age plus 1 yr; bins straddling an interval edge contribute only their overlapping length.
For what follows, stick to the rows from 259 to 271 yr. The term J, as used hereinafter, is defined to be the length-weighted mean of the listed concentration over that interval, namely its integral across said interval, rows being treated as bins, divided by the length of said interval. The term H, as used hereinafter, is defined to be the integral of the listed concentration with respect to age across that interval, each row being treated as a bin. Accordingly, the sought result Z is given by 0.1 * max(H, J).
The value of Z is 205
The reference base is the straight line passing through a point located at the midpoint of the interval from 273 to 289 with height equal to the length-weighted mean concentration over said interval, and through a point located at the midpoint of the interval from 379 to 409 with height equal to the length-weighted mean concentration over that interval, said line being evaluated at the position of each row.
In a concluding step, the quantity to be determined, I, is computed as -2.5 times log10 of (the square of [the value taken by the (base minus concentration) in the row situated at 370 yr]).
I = -10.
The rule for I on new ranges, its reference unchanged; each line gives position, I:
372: -9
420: -4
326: -4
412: -5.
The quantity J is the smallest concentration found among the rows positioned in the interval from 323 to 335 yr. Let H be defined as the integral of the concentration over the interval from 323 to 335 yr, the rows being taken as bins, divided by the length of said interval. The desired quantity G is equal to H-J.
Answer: 11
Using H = 214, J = 203.1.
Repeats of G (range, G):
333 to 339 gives 2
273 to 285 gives 7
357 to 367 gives 33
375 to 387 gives 26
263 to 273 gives 4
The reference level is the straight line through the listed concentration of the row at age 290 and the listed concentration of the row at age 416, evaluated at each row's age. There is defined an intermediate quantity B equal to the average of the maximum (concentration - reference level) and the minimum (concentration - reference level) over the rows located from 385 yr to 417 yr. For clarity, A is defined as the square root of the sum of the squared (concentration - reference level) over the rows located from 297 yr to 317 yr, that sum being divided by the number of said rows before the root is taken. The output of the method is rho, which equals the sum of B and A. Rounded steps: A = 7.7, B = 11.6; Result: 19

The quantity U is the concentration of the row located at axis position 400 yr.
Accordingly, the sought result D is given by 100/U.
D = 0.37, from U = 272.1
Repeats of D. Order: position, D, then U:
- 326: 0.48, 207.5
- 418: 0.35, 283.1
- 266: 0.60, 166.8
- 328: 0.47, 211.7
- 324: 0.49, 203.1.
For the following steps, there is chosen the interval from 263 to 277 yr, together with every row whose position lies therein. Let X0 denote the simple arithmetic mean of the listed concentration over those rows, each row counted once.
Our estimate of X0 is 172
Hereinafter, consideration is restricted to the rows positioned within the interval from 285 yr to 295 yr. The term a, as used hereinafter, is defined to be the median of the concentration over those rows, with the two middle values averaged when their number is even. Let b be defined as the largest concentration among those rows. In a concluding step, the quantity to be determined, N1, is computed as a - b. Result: -6.9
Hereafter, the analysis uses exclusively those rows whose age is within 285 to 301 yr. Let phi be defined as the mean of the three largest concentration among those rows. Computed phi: 185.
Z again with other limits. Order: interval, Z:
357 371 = 246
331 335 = 88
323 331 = 169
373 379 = 135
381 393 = 316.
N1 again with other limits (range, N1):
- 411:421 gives -14.7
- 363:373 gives -23.9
